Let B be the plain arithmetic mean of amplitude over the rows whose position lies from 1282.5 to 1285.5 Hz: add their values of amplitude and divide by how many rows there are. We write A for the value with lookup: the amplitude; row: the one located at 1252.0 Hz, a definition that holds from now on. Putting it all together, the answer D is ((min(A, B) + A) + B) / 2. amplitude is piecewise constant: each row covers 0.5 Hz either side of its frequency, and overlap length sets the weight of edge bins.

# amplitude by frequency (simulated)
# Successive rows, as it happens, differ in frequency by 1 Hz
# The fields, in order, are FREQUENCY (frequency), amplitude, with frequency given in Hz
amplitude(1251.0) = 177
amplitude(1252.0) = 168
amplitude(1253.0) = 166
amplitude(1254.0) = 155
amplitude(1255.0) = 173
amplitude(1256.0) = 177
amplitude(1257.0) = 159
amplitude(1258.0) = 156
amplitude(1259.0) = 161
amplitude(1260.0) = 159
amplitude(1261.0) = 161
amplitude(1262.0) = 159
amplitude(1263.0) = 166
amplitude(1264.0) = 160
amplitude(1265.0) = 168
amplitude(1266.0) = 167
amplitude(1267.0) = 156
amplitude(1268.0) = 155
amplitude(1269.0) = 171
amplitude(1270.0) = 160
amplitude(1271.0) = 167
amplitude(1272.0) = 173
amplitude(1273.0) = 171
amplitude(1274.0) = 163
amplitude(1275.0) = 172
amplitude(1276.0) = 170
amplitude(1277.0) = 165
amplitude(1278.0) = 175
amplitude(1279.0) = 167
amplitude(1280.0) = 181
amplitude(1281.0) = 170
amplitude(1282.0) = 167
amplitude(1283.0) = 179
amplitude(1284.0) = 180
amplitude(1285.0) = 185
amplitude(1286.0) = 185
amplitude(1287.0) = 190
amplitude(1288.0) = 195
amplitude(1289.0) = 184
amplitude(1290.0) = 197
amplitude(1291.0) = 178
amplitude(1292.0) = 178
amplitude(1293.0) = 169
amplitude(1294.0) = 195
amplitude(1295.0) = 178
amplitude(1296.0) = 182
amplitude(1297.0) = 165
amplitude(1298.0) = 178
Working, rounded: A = 168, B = 181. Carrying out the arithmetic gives 259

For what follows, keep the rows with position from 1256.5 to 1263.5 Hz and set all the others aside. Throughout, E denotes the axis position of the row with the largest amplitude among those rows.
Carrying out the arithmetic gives 1263.0 Hz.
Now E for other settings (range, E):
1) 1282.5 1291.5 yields 1290.0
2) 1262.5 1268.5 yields 1265.0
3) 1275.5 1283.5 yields 1280.0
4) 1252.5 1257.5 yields 1256.0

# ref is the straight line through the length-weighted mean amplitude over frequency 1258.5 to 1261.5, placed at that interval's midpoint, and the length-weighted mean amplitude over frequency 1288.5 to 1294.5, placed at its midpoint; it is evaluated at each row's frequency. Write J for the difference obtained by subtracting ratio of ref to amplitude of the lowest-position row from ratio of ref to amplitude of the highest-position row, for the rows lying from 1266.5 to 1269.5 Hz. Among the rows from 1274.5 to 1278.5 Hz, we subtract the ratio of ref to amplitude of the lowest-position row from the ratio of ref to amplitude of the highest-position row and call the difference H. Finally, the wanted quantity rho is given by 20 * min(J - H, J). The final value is -1.7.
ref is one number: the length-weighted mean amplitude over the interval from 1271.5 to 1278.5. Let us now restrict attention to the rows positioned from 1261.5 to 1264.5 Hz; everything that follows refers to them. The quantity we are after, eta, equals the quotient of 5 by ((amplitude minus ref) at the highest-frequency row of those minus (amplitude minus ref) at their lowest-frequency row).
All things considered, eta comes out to 5.0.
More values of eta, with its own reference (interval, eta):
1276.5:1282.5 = 2.5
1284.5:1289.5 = -5.0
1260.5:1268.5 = -0.8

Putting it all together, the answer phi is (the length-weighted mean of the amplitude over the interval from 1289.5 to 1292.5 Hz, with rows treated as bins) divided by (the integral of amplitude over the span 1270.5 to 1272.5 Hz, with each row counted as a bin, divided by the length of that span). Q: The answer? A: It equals 1.08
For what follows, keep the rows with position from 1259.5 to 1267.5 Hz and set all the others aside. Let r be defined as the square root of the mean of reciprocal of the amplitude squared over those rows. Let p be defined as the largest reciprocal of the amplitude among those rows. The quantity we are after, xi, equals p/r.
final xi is 1.04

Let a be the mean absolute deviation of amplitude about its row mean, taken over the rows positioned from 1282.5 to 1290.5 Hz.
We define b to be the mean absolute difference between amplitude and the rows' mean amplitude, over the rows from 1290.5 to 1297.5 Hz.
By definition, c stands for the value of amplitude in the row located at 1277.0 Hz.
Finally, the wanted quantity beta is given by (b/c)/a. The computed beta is 0.0070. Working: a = 5.3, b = 6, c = 165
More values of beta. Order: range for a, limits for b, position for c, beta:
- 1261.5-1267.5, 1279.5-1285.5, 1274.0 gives 0.0080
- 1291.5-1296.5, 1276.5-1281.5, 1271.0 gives 0.0047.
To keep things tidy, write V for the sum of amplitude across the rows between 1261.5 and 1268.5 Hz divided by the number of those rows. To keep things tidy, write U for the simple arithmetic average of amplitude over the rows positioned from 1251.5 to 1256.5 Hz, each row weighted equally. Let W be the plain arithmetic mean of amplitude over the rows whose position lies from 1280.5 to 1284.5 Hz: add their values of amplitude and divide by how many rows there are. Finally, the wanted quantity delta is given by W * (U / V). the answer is 181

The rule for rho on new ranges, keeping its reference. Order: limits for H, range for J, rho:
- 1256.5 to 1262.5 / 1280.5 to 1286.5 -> -1.7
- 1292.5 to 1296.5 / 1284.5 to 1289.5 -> 0.4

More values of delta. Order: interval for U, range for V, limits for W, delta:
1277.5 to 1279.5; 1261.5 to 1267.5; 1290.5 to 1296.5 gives 189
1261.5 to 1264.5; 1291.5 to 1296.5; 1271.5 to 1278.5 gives 152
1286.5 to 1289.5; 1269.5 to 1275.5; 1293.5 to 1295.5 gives 211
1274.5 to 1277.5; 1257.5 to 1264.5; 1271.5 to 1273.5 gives 181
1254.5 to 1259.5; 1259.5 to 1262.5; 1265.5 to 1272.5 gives 170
